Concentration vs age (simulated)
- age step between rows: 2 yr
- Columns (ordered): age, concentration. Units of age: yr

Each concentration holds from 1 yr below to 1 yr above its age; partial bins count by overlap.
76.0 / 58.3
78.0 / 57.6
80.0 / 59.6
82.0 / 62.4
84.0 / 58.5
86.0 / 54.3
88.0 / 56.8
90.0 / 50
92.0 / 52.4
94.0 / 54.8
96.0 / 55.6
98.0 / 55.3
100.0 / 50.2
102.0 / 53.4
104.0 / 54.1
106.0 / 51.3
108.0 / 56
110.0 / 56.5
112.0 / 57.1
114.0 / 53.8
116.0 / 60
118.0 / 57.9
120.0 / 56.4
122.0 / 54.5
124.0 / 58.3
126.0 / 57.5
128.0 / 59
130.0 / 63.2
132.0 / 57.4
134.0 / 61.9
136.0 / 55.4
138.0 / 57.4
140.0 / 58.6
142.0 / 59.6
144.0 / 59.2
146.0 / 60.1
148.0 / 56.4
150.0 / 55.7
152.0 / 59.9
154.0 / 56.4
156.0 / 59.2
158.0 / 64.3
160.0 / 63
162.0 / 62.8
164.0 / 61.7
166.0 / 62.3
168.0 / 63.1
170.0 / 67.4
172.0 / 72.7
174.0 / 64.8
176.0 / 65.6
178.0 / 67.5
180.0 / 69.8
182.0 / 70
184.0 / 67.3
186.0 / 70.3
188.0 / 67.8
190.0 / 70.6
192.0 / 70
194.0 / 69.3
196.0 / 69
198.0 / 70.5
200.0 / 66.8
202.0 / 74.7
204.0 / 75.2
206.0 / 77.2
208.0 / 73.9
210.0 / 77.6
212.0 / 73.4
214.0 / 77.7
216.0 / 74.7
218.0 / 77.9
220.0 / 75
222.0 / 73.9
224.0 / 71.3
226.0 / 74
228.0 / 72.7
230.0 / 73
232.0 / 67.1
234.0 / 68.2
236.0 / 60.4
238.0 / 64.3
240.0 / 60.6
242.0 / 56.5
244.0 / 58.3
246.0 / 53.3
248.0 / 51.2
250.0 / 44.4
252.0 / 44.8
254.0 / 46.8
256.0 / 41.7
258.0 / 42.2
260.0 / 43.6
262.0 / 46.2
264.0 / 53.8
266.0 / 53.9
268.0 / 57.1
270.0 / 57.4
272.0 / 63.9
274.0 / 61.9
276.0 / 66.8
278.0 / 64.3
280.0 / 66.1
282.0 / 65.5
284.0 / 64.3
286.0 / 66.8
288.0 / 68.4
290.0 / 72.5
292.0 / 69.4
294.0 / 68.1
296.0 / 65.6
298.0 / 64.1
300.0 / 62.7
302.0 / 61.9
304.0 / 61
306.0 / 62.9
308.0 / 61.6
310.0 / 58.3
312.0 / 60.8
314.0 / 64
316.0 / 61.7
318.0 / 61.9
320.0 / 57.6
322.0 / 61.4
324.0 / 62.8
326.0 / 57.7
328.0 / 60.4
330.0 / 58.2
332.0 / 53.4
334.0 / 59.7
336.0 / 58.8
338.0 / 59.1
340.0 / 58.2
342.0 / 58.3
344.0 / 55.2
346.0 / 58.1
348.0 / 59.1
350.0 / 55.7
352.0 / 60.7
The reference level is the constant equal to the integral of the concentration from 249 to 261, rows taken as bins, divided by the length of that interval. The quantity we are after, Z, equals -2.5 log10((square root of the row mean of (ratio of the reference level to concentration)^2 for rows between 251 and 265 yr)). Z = 0.030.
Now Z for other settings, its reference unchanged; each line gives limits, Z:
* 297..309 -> 0.380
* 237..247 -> 0.307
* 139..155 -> 0.305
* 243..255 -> 0.121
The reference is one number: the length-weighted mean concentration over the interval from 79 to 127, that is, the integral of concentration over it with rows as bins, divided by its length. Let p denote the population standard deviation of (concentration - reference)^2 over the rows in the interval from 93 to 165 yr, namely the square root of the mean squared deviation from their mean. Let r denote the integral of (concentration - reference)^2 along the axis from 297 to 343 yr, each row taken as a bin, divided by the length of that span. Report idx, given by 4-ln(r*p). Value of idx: -2.2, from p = 19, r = 27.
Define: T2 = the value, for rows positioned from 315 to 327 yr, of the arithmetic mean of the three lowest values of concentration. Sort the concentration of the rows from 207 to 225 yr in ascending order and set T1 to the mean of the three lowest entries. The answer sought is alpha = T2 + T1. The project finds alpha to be 132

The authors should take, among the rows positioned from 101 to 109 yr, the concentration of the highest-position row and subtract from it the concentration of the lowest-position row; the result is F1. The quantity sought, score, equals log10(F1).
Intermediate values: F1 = 2.6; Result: 0.4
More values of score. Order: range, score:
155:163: 0.6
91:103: 0.0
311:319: 0.0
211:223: -0.3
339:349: 0.0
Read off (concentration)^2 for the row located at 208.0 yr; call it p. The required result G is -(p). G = -5461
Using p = 5461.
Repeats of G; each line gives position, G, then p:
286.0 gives -4462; 4462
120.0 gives -3181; 3181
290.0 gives -5256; 5256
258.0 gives -1781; 1781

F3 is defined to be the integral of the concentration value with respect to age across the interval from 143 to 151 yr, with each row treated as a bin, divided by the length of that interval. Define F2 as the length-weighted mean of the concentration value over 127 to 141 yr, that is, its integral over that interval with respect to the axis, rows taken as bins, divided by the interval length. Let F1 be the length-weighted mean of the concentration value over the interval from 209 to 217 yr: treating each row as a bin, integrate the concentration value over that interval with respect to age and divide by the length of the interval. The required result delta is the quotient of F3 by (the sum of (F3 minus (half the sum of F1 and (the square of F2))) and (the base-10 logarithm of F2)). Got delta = -0.034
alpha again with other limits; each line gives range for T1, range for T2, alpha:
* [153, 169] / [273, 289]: 123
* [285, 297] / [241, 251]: 116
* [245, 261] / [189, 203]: 111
